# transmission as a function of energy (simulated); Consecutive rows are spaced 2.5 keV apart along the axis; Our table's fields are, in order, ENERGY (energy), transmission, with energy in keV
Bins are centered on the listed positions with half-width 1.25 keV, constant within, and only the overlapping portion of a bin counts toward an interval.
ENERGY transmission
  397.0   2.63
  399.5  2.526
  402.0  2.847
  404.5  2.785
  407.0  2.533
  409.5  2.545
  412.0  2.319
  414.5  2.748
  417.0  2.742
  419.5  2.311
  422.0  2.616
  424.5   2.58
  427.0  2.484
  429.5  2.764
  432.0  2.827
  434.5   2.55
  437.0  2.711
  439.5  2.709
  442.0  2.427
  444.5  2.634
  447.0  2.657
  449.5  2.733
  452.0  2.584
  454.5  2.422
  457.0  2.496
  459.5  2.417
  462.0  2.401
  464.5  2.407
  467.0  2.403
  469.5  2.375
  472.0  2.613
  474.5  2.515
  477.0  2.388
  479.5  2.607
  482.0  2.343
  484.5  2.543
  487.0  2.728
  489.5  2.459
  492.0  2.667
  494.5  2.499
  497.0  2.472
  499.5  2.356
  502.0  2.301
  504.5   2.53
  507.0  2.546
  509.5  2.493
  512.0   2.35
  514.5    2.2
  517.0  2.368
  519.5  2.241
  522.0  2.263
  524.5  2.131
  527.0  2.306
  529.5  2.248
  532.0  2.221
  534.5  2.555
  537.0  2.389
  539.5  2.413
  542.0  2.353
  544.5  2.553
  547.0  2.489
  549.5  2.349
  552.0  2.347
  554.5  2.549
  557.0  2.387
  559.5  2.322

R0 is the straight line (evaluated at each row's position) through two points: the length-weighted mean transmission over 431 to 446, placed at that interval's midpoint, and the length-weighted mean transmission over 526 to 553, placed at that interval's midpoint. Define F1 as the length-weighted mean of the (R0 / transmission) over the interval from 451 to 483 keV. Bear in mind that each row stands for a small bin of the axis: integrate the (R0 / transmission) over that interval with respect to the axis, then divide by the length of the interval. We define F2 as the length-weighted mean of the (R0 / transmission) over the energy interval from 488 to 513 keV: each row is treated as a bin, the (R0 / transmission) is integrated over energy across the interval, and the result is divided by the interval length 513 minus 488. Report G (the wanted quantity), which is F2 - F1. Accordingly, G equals -0.039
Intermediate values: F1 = 1.046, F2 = 1.01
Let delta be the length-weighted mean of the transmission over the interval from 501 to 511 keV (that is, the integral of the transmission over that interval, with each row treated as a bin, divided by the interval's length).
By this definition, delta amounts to 2.47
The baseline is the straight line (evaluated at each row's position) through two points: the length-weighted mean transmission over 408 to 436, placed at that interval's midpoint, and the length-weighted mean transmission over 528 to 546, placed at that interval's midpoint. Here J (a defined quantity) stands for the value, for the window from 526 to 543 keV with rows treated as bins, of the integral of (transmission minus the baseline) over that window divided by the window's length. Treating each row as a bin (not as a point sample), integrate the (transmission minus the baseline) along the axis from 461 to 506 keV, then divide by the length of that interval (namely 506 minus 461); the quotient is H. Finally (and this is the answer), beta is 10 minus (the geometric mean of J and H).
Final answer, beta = 9.99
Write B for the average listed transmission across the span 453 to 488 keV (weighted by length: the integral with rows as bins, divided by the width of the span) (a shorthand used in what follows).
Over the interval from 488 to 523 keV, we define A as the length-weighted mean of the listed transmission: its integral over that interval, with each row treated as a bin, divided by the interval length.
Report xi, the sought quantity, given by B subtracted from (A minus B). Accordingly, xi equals -2.54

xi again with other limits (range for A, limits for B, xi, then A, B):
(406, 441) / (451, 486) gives -2.33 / 2.60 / 2.47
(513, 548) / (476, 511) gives -2.65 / 2.34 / 2.49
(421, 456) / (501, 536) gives -2.06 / 2.62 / 2.34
